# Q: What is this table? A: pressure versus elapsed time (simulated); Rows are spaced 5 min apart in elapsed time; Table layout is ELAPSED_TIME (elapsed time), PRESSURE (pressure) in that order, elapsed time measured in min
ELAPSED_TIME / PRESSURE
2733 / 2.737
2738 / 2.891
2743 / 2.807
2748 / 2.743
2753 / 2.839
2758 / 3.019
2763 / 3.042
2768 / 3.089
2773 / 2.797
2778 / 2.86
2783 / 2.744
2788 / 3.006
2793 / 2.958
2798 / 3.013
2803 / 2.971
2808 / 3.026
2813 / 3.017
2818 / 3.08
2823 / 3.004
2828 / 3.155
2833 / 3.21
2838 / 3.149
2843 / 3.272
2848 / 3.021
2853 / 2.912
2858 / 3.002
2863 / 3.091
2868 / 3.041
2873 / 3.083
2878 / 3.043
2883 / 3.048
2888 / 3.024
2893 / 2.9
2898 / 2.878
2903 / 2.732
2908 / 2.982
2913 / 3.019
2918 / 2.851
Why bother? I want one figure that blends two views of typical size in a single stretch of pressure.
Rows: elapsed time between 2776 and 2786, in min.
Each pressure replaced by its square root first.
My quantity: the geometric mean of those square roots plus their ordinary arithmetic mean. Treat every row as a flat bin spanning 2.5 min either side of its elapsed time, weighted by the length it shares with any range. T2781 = 3.35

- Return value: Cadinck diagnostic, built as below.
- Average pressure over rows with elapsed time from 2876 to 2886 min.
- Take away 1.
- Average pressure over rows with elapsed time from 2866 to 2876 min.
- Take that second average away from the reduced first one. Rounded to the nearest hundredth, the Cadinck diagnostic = -1.02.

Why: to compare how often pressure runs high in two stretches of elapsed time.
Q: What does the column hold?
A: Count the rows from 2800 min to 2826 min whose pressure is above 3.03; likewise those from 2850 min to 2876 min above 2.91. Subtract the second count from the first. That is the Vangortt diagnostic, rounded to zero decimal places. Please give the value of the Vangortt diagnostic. -4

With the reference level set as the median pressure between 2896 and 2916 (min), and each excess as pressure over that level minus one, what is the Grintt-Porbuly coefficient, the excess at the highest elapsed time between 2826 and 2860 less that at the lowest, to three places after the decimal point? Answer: -0.052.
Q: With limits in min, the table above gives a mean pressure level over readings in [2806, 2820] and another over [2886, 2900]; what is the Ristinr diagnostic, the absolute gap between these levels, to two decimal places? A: 0.11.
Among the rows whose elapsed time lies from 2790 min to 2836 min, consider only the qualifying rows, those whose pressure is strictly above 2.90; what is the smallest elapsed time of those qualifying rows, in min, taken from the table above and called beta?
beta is 2793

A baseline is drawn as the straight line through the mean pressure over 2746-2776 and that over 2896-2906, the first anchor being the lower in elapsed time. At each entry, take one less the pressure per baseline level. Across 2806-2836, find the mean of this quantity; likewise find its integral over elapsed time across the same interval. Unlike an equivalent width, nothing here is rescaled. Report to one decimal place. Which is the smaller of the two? -2.2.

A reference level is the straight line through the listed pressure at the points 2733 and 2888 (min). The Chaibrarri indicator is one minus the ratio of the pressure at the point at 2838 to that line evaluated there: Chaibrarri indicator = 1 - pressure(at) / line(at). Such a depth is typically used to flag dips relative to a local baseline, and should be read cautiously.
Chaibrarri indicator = -0.07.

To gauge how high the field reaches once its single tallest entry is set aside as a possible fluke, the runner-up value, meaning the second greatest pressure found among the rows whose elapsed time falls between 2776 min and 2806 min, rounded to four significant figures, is 3.006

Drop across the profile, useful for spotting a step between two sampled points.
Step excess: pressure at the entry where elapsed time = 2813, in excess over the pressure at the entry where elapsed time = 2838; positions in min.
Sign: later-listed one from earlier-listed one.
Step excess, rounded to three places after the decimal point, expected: -0.132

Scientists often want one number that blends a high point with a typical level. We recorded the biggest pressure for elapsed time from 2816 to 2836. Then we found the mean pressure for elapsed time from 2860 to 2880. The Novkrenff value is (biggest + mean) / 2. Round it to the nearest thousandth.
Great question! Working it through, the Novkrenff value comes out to 3.137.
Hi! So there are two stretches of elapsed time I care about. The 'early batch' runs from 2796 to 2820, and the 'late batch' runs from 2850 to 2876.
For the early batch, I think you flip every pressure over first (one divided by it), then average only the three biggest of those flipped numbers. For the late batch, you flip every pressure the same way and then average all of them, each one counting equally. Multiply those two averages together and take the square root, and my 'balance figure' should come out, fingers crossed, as 0.332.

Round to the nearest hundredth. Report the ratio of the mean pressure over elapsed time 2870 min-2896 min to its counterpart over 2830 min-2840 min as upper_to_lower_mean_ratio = 0.95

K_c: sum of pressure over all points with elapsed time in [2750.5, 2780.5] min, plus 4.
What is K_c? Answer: 21.6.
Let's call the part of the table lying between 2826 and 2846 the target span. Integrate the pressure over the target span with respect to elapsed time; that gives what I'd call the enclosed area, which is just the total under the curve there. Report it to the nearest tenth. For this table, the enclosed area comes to 63.9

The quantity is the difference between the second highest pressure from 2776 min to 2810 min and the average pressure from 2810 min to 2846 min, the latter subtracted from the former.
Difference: -0.11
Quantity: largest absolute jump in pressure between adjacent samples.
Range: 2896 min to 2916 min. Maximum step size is 0.25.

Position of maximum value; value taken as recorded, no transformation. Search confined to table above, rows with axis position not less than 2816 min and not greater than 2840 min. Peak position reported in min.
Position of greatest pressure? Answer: 2833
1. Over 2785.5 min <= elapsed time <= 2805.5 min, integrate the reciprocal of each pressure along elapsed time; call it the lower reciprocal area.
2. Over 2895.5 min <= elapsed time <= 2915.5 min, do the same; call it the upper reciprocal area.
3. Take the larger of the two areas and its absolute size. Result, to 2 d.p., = 6.90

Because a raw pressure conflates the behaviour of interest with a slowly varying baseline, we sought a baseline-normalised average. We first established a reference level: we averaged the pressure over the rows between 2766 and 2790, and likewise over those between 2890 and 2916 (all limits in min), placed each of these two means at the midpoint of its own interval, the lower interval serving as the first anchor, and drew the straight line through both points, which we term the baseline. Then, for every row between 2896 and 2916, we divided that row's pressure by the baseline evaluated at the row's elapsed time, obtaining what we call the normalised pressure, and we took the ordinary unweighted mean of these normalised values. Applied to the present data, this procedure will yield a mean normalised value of 1.00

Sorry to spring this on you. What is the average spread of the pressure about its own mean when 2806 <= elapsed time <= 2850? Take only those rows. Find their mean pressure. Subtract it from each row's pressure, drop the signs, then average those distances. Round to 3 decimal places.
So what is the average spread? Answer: 0.082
